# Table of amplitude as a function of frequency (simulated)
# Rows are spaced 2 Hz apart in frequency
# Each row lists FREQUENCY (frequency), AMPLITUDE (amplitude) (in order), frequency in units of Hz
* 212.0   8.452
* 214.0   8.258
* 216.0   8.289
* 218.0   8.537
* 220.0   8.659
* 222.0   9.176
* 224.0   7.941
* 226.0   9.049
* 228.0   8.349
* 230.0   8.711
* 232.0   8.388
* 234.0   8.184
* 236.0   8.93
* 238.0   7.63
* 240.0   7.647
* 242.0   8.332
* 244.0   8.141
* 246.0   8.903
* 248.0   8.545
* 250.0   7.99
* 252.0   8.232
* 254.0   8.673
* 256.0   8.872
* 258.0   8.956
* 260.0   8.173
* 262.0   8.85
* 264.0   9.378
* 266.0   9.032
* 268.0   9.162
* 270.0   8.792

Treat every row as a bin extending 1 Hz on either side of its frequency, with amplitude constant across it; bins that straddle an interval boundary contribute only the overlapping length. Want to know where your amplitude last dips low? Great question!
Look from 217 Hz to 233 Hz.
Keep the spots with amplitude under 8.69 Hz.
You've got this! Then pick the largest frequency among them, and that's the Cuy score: 232.0 Hz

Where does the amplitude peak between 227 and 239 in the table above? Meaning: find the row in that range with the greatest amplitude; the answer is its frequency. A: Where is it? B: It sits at 236.0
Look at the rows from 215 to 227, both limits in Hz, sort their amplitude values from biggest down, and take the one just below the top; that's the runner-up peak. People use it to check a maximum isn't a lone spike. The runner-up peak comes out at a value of 9.049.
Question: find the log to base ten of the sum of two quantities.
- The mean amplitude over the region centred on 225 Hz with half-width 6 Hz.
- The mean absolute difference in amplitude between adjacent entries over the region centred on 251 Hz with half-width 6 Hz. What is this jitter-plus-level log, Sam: 0.955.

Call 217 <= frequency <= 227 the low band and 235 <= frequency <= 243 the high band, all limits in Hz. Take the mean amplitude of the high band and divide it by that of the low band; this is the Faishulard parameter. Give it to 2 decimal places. 0.94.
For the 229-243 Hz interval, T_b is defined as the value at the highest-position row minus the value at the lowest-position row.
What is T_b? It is -0.38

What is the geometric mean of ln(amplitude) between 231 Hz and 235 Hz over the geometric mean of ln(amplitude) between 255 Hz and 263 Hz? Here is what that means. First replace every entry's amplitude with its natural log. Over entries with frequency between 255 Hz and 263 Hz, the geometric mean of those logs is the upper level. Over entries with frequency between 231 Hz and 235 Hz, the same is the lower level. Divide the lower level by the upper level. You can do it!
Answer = 0.98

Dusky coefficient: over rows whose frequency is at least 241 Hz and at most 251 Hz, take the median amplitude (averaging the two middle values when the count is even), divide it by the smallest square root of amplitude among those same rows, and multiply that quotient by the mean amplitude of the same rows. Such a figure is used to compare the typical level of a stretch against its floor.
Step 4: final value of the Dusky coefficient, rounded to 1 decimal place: 24.7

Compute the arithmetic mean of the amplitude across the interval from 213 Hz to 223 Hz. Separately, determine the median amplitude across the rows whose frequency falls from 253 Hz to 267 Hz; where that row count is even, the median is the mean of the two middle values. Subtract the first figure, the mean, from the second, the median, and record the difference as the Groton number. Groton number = 0.29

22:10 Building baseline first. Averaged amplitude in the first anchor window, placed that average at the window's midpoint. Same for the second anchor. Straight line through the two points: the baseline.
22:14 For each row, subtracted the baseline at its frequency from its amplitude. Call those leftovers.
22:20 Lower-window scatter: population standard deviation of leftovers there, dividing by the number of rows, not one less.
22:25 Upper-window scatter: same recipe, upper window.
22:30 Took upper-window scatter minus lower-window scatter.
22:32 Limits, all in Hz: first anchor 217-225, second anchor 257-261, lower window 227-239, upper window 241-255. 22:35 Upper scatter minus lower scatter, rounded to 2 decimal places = -0.11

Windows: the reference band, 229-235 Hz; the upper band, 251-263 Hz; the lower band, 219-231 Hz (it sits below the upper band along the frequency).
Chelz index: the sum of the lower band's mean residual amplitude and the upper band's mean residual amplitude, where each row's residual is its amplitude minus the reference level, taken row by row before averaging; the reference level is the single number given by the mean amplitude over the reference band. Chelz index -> 0.42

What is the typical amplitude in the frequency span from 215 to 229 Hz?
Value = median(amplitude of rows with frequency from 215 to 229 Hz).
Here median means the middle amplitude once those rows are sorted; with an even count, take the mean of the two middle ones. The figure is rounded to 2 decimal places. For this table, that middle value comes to 8.54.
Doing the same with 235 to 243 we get 7.99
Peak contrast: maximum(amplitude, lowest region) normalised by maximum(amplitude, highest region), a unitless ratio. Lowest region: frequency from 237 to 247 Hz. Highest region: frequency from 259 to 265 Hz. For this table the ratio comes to 0.95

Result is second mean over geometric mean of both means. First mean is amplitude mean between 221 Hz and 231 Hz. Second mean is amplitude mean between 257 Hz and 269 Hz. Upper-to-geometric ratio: 1.02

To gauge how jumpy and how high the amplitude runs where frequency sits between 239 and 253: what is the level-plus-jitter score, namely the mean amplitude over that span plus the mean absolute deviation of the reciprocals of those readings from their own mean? 8.3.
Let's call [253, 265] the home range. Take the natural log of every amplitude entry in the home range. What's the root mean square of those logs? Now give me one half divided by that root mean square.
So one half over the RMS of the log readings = 0.230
